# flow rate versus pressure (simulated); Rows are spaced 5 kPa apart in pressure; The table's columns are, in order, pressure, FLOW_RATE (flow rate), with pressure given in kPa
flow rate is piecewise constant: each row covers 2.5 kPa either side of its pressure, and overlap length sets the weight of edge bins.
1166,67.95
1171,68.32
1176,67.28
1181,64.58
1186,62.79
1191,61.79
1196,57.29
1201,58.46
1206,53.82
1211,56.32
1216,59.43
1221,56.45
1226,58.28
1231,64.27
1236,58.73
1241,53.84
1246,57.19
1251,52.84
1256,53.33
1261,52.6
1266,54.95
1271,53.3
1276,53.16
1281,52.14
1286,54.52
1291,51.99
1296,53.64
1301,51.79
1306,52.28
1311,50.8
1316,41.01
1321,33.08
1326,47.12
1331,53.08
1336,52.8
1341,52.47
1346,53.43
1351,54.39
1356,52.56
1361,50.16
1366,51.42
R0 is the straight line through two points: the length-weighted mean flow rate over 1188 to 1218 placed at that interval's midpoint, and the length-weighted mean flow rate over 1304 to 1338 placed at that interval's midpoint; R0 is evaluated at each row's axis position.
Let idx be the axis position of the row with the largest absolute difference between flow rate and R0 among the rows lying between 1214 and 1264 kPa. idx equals 1231 kPa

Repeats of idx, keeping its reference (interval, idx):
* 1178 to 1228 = 1181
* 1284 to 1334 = 1321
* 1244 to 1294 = 1286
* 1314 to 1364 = 1321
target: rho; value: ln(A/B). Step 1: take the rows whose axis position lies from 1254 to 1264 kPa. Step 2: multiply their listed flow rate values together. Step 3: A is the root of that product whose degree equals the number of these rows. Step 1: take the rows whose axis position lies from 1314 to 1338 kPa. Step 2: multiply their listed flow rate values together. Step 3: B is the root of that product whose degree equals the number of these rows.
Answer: 0.17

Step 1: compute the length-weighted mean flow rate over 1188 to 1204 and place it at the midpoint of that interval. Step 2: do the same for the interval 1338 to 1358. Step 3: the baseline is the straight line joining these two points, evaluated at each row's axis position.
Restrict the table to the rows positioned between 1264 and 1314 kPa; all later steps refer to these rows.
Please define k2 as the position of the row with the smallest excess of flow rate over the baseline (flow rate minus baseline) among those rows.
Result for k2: 1311 kPa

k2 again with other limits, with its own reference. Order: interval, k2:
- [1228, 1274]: 1251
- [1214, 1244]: 1241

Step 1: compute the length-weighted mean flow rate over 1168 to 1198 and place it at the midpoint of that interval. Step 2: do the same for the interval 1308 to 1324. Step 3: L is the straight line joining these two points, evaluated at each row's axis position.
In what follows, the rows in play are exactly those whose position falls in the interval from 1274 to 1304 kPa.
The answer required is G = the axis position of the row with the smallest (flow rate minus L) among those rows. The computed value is 1281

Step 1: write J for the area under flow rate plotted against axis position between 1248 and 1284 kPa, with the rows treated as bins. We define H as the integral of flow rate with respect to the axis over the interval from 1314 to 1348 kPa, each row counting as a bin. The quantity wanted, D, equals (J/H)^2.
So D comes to 1.40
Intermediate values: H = 1618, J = 1917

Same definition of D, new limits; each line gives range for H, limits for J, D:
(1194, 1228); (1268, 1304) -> 0.96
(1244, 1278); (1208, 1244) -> 1.30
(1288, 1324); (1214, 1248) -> 1.32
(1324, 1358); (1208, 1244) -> 1.38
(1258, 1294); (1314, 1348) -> 0.71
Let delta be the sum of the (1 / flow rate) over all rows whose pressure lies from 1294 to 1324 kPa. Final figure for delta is 0.131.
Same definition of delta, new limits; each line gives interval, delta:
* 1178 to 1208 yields 0.101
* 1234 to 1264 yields 0.110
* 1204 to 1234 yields 0.104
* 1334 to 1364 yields 0.114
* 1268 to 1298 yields 0.113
